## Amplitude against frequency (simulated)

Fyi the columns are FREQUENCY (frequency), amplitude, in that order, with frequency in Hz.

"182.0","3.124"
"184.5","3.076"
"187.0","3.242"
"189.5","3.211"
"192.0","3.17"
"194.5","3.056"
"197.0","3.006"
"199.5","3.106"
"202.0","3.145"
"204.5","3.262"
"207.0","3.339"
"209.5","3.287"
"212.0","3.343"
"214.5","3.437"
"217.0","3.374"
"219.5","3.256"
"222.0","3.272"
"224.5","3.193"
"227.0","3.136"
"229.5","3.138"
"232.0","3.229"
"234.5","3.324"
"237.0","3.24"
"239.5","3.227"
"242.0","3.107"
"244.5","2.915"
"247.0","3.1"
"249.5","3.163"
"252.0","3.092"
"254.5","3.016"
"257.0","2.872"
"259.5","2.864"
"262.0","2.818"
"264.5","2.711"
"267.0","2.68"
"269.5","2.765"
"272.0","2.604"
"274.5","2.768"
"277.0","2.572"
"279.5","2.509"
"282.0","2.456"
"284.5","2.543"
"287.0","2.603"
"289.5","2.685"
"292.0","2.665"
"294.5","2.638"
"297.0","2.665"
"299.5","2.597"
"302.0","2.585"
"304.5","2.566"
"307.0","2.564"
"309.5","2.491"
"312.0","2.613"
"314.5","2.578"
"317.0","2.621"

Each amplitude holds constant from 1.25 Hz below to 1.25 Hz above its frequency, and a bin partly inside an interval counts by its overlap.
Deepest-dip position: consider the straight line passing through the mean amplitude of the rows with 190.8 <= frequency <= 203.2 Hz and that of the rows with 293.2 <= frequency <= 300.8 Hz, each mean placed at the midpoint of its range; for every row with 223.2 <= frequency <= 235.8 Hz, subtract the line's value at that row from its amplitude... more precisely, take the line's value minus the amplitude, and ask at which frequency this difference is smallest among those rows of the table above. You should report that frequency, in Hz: 234.5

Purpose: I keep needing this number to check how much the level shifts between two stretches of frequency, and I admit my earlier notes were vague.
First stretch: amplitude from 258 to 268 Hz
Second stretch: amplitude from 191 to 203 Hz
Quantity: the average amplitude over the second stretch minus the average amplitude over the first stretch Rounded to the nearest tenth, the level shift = 0.3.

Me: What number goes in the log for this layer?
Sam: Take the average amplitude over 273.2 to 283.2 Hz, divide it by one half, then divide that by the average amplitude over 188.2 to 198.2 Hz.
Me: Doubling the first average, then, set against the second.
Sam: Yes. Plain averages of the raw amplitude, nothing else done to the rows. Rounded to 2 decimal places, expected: 1.66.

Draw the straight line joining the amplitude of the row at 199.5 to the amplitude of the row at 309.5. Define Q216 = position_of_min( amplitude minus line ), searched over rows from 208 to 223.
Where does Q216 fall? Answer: 209.5 Hz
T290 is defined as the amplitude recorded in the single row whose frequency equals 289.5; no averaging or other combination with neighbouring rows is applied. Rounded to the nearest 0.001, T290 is 2.685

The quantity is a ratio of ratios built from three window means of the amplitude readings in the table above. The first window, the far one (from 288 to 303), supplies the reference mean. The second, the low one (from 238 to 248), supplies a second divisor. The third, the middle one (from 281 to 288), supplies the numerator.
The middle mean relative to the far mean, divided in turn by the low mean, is 0.311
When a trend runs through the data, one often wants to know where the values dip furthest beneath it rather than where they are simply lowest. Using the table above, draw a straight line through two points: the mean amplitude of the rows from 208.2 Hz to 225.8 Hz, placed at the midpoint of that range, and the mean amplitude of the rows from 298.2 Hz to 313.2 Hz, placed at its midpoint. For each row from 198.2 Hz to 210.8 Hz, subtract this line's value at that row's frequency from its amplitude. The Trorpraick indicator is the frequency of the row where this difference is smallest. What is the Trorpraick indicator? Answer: 199.5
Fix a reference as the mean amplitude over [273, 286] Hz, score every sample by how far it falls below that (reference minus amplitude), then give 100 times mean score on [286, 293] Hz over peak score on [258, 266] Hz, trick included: 58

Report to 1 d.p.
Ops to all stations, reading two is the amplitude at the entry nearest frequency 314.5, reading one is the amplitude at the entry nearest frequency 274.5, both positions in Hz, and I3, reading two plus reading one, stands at 5.3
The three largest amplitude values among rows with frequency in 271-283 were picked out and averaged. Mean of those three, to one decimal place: 2.6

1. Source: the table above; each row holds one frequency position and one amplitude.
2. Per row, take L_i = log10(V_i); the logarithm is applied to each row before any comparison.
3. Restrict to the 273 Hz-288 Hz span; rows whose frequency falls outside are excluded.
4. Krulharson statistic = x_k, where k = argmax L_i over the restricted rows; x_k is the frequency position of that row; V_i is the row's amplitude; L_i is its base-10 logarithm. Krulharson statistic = 274.5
